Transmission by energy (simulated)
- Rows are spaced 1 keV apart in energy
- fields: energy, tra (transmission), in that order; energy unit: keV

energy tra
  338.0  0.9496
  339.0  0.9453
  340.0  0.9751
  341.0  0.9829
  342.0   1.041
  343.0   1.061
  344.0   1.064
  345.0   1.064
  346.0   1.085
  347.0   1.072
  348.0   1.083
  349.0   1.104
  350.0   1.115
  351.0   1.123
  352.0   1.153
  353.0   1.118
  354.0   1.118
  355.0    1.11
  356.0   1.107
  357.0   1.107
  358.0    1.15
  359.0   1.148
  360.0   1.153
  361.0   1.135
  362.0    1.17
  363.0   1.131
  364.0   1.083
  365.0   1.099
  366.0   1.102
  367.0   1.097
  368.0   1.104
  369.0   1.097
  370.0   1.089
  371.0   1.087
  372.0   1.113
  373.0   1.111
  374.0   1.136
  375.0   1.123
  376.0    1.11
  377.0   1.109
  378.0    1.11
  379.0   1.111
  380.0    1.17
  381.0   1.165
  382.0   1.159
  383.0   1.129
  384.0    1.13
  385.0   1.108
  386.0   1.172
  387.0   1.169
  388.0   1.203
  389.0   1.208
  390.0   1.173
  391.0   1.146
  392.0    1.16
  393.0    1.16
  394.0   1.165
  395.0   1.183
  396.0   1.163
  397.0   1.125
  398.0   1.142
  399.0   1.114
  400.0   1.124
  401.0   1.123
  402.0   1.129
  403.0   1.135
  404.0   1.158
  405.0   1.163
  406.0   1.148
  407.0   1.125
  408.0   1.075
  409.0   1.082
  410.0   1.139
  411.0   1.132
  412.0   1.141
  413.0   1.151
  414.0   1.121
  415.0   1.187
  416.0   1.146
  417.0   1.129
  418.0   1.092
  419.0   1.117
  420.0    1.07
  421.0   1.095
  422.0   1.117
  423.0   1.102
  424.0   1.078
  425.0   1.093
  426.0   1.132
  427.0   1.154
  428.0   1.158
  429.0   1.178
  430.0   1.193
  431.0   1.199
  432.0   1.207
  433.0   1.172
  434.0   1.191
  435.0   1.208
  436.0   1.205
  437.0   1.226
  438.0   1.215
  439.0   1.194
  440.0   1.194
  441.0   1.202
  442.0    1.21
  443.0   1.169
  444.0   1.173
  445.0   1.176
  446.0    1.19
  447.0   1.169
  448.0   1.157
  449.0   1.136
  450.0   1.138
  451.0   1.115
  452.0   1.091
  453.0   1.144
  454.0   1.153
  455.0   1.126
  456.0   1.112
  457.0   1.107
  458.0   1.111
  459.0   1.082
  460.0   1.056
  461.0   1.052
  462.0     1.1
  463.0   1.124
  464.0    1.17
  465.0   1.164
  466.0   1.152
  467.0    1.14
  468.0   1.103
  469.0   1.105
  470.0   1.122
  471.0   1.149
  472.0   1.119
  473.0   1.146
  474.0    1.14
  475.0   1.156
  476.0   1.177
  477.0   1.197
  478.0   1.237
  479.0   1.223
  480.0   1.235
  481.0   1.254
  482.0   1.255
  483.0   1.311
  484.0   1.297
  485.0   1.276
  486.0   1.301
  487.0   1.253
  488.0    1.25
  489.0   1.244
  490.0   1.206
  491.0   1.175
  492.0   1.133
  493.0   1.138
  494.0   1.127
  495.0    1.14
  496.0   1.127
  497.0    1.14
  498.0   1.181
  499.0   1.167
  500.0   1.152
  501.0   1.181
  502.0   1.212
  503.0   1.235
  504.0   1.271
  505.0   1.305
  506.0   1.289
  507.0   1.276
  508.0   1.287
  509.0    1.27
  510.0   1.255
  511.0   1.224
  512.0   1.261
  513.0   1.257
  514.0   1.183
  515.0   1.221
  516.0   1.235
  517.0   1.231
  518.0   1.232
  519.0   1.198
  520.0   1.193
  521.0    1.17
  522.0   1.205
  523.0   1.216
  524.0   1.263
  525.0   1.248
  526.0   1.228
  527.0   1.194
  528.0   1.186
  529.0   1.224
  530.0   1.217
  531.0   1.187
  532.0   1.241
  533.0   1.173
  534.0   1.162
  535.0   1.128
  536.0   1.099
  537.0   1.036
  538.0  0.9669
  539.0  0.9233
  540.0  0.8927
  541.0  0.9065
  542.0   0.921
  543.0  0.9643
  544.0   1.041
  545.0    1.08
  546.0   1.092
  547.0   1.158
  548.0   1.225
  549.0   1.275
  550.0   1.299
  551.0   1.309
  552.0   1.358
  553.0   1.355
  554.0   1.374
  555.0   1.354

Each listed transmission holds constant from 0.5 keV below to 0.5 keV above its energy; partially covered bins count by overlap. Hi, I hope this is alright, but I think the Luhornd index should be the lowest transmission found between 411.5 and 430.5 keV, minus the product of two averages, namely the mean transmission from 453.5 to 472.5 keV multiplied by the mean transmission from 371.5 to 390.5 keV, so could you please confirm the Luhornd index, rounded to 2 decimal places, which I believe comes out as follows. -0.21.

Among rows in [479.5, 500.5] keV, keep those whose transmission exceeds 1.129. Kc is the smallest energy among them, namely 480.0 keV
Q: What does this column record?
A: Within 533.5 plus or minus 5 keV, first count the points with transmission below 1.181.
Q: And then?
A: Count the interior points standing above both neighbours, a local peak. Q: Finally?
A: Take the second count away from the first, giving 5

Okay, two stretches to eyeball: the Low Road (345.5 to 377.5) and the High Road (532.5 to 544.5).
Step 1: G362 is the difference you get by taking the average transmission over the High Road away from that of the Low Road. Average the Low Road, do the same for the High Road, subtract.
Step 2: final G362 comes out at 0.10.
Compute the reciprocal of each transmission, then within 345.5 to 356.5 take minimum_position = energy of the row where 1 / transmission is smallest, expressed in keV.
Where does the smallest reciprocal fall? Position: 352.0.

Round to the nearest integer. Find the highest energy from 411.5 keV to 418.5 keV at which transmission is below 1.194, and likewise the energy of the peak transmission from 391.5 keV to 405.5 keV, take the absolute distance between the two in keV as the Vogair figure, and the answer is 23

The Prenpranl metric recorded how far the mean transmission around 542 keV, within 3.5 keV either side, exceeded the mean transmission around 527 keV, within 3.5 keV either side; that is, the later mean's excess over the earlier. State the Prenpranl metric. -0.26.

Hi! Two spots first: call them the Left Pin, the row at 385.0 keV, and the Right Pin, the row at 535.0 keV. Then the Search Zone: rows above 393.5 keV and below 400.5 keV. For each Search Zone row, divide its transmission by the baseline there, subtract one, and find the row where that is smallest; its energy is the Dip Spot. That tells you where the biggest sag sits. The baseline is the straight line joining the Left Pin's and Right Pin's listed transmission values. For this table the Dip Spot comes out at 399.0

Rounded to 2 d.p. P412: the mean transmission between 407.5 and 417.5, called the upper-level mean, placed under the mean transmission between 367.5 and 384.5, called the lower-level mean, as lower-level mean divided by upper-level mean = 0.99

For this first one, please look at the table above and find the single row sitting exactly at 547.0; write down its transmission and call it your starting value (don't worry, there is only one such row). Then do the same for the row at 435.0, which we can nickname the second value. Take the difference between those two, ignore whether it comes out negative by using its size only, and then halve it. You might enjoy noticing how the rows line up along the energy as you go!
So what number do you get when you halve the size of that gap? 0.025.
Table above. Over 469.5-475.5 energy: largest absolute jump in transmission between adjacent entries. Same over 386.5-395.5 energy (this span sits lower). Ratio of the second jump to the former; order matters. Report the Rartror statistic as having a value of 1.17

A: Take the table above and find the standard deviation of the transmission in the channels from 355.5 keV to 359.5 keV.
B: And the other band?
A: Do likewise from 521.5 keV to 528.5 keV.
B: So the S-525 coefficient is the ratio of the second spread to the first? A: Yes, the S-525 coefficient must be 1.2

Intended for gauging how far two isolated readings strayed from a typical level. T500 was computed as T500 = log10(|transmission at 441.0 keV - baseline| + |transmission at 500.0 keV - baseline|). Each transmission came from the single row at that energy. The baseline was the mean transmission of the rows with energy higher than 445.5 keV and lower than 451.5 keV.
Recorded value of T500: -1.28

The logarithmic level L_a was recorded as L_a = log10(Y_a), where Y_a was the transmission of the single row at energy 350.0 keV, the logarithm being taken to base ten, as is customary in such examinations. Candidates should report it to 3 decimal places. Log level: 0.047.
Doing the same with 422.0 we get 0.048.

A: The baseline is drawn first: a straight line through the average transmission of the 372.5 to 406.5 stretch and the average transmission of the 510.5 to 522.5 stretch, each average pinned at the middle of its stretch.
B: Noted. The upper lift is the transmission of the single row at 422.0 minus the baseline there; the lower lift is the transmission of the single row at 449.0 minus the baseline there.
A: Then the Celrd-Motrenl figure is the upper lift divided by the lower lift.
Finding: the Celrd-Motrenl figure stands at 1.1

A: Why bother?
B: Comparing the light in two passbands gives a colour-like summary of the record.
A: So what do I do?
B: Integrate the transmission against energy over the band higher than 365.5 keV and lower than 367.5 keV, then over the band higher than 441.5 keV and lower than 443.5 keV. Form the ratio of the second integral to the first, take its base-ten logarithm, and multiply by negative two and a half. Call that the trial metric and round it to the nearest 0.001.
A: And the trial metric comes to -0.085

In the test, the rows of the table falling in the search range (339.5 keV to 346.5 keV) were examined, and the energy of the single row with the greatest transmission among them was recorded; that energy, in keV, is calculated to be 346.0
